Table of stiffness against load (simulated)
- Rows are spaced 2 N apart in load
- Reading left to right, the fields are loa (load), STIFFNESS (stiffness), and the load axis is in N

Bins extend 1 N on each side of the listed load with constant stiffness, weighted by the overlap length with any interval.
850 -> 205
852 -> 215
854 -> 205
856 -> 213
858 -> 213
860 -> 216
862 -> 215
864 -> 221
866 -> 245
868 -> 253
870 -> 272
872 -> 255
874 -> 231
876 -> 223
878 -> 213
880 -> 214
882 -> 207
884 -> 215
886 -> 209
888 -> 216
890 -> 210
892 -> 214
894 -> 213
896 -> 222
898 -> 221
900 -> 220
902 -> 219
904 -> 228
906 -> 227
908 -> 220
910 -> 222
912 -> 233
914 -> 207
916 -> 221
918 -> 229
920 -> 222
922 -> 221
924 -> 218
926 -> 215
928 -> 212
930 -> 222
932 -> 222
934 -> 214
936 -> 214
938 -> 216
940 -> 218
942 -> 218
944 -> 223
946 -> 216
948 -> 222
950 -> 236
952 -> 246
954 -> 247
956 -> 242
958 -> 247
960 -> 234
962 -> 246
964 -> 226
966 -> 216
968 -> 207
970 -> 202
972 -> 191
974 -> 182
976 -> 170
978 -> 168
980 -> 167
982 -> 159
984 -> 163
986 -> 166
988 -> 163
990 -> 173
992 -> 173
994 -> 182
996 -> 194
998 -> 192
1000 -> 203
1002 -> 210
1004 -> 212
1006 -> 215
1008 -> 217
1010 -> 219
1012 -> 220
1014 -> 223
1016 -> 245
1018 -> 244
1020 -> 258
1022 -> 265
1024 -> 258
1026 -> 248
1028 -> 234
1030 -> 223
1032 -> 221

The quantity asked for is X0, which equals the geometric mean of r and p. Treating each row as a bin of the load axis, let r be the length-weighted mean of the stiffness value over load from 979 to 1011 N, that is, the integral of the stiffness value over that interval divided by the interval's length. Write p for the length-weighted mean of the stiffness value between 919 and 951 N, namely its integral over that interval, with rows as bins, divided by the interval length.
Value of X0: 203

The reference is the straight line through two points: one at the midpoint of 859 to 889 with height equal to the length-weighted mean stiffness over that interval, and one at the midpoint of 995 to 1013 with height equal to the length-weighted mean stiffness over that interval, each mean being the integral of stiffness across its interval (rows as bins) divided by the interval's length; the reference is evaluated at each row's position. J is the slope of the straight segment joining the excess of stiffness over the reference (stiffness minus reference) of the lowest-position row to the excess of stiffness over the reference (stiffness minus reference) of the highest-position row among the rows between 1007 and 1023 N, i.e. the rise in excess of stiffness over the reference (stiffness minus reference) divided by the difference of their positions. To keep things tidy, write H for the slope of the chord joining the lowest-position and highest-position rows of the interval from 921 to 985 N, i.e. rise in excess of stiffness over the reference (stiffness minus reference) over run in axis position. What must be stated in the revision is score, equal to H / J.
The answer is -0.2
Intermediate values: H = -0.8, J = 3.6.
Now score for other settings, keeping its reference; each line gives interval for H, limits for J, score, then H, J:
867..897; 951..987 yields 0.4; -1.0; -2.2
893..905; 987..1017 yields 0.5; 1.6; 3.1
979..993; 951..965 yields -0.4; 0.6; -1.5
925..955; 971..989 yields -0.8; 1.3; -1.6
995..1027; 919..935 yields -4.5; 1.9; -0.4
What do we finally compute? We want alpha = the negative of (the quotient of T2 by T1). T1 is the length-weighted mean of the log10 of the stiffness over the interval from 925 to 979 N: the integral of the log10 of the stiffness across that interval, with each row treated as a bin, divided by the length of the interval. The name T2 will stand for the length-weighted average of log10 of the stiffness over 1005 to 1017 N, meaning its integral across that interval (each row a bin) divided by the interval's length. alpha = -1.01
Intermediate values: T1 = 2.34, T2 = 2.35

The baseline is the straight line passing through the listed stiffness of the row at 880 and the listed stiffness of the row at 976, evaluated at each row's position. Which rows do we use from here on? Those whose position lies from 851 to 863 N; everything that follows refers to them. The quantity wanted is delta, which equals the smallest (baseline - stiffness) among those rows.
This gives 7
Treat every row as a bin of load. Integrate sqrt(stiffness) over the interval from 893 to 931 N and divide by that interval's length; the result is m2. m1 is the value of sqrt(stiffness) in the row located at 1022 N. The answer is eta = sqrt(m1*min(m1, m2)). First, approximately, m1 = 16.3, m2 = 14.85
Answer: 15.5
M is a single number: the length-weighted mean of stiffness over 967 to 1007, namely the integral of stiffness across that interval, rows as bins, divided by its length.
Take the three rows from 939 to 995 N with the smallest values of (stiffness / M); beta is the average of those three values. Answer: 0.9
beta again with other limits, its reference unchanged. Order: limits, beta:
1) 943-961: 1.2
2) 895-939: 1.1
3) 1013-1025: 1.3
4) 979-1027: 0.9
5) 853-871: 1.1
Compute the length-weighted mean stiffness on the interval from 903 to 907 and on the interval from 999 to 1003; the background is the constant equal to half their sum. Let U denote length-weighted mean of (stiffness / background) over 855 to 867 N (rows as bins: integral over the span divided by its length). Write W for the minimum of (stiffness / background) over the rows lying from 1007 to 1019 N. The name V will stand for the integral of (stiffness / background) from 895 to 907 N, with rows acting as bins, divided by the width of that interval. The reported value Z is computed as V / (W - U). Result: -64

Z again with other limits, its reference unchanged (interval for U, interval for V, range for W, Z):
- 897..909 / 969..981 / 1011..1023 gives -72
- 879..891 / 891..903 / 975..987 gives -4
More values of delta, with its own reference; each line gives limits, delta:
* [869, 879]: -53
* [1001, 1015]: -70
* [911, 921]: -34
